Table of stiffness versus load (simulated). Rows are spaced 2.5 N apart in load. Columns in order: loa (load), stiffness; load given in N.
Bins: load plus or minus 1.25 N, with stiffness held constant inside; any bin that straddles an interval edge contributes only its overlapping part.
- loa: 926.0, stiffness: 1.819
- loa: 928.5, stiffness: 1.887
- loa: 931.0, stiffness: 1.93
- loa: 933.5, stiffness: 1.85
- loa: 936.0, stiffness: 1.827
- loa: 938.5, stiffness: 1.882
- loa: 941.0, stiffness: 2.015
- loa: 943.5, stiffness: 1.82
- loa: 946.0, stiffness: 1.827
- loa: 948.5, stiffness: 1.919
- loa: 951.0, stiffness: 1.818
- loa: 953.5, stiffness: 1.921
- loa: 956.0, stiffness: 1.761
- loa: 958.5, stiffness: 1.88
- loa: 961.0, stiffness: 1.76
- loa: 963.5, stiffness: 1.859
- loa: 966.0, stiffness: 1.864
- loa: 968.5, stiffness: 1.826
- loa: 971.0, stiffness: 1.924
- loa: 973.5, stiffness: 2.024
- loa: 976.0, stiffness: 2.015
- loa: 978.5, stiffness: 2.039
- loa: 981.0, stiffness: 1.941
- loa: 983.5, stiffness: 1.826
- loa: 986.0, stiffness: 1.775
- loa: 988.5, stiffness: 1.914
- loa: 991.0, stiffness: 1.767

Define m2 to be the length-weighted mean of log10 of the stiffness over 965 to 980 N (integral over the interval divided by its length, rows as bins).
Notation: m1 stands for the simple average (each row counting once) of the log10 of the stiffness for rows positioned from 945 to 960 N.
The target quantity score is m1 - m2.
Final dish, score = -0.022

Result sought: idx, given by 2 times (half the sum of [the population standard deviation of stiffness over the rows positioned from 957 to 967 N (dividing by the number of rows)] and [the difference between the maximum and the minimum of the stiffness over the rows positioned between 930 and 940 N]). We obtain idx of 0.15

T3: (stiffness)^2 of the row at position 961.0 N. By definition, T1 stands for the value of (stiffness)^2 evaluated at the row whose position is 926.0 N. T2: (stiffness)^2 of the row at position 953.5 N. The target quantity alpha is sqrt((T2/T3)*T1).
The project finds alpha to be 1.99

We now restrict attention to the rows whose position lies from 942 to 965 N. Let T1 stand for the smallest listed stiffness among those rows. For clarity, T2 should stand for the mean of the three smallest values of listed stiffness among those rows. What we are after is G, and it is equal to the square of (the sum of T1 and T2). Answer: 12.53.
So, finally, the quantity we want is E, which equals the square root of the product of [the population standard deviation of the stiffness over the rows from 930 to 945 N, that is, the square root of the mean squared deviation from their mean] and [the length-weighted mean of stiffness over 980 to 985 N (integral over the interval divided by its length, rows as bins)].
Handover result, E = 0.36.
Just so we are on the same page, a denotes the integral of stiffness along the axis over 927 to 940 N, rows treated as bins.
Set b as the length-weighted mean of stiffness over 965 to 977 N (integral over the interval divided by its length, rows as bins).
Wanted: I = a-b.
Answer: 22.5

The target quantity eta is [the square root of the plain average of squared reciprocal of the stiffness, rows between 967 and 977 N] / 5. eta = 0.103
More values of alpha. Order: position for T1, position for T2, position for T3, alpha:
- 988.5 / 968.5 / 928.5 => 1.85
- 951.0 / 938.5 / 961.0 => 1.94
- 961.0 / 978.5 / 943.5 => 1.97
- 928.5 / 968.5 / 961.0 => 1.96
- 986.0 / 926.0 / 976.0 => 1.60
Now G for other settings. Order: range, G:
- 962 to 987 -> 12.85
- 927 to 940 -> 13.54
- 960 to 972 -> 12.78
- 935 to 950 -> 13.28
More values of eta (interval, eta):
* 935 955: 0.107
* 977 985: 0.104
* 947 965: 0.109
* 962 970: 0.108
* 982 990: 0.109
